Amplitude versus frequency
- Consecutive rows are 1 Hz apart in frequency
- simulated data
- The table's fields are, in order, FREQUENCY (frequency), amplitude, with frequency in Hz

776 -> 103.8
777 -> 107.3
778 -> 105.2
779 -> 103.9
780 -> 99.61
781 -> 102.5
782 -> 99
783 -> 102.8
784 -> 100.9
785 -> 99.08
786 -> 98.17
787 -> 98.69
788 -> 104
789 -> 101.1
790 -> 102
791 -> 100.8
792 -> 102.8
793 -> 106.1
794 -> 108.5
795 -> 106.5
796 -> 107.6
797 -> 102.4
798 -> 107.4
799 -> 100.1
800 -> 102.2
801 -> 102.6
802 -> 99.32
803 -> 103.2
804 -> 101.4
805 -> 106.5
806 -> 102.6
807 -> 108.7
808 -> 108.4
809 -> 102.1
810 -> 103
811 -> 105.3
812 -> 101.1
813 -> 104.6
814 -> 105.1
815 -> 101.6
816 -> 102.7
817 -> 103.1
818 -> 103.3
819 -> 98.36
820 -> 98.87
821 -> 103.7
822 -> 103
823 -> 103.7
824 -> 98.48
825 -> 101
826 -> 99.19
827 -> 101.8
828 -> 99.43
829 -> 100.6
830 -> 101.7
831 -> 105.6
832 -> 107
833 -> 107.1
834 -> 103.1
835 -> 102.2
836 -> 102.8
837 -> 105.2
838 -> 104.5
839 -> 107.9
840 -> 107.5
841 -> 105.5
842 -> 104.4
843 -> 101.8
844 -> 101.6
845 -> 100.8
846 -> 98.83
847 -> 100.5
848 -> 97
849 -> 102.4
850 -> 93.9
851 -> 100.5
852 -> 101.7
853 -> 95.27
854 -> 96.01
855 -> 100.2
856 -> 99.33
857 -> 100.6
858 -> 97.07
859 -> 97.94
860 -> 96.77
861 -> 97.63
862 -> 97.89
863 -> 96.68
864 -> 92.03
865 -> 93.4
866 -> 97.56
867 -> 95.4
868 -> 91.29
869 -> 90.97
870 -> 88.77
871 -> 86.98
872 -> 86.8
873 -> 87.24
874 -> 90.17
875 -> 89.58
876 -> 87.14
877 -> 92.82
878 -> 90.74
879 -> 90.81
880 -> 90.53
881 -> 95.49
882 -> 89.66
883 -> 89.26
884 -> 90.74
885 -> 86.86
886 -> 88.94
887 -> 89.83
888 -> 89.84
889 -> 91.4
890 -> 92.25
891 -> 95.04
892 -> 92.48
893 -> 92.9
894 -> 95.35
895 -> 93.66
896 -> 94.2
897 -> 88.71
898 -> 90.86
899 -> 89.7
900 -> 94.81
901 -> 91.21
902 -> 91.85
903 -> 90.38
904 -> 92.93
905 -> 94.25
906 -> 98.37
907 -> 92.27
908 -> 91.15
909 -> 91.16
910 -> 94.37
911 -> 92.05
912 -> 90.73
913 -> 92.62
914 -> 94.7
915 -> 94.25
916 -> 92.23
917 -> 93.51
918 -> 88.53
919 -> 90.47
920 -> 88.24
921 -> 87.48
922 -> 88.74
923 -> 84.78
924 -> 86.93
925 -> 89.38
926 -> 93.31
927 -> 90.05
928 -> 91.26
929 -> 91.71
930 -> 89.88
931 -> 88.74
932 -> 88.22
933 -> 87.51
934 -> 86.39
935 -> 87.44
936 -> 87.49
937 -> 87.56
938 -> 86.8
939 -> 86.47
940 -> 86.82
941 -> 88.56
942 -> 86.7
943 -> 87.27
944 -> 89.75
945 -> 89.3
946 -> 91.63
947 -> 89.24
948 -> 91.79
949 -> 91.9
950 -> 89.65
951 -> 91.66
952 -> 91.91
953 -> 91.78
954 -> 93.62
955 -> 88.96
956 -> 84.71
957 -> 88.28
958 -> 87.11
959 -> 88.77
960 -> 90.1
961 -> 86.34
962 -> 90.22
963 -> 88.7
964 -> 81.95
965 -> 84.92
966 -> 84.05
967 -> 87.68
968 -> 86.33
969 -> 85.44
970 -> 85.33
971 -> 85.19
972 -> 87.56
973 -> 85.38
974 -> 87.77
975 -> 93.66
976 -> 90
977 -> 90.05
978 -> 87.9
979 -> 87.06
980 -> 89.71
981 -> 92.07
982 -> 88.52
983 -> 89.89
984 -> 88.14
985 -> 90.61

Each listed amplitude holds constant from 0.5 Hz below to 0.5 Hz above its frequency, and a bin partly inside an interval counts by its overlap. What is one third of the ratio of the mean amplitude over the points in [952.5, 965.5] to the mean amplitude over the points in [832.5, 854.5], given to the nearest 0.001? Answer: 0.288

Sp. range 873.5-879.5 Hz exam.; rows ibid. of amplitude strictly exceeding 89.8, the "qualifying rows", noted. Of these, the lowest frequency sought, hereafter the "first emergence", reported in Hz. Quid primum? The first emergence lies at 874 Hz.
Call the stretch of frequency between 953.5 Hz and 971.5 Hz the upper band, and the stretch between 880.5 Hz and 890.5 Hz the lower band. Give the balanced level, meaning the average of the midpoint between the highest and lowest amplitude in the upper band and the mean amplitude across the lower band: 89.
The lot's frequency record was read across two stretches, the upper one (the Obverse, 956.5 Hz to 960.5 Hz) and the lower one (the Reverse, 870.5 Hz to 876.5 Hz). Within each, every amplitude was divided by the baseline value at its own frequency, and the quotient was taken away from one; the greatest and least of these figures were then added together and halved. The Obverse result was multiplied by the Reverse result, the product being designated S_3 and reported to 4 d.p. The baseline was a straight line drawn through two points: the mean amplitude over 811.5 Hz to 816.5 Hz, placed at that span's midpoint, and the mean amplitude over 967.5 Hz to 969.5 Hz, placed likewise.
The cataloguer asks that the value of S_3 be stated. -0.0016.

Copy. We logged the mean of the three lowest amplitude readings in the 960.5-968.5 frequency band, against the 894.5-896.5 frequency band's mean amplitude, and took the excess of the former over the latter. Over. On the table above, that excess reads -10.3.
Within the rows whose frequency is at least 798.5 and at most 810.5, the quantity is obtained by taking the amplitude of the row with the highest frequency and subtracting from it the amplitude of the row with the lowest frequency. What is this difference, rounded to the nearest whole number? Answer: 3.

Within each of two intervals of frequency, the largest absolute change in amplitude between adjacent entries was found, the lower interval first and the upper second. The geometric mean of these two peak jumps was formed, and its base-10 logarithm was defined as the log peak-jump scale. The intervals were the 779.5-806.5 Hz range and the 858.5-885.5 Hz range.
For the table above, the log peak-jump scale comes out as 0.81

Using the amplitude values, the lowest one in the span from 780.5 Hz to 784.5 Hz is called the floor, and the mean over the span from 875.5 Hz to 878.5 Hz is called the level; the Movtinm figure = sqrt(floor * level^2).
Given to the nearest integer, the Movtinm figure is 898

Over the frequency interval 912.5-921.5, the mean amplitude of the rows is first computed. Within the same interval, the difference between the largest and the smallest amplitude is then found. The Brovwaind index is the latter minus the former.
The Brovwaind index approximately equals -84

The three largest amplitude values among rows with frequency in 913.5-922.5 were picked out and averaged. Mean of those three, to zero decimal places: 94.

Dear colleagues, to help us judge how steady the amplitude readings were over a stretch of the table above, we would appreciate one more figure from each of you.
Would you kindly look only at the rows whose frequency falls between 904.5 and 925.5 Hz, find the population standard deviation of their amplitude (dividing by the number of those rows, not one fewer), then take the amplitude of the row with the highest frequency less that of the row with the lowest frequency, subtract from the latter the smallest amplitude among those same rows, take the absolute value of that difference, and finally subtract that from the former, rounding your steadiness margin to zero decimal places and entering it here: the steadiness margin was -87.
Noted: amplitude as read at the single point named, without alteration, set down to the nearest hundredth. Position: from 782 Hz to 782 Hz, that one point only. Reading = 99.00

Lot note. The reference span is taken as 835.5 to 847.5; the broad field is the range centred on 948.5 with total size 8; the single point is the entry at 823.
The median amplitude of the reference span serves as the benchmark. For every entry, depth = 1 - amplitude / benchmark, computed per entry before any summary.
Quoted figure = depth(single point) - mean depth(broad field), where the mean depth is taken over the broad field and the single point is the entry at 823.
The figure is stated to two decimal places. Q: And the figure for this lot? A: -0.12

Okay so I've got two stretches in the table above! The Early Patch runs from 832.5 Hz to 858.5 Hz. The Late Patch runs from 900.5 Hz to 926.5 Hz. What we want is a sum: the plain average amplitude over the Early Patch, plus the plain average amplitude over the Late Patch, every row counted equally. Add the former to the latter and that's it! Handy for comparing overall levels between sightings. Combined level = 193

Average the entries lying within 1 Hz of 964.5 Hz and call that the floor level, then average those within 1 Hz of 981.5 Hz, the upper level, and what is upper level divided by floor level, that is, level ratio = 1.08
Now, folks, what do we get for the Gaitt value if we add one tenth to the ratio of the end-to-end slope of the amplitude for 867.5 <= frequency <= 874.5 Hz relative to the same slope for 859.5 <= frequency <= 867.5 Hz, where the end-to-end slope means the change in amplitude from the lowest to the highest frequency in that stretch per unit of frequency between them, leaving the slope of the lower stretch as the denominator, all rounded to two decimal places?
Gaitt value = 1.05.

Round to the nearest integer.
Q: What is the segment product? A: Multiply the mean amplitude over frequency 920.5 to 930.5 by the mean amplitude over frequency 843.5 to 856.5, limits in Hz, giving 8853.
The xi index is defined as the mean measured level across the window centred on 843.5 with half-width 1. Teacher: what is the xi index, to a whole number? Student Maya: 102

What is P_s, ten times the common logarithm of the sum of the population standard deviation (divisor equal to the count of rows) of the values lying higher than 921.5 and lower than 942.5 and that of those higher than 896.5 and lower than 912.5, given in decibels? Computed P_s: 6.3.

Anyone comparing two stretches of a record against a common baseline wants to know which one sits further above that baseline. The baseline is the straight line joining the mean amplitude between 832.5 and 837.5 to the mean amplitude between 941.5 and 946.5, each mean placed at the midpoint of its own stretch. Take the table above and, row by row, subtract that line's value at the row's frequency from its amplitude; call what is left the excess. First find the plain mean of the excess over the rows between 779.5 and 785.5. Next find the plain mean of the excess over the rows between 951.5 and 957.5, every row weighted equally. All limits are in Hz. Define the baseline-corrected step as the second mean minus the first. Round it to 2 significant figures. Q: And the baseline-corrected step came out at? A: 13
